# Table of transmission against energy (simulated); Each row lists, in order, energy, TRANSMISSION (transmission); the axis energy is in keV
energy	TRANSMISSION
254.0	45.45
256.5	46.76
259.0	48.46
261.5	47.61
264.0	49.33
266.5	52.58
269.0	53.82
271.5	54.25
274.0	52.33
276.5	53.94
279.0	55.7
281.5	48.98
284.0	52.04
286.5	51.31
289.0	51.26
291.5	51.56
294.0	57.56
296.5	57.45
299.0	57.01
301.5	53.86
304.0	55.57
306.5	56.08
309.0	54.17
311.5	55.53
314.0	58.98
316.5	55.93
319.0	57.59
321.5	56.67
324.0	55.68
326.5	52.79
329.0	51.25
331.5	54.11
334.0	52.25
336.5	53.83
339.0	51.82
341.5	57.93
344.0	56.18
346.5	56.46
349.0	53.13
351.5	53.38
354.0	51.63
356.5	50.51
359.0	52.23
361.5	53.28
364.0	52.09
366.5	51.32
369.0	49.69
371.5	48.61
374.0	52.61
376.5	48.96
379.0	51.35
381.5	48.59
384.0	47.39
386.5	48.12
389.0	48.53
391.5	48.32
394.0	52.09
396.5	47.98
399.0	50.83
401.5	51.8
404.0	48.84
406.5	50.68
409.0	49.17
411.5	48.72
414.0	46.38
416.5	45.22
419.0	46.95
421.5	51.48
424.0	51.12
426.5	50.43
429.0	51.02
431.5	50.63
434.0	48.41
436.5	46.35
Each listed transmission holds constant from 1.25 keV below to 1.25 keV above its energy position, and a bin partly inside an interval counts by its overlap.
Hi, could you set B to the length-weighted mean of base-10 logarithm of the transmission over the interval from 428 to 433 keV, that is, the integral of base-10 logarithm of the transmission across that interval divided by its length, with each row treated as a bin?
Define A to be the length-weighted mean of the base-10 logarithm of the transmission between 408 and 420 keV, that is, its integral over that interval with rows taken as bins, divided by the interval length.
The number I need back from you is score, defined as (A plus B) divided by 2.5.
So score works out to 1.35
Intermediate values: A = 1.67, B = 1.70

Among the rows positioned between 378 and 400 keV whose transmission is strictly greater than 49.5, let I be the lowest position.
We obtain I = 379.0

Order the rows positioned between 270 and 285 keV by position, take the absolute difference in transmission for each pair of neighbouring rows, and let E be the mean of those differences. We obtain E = 3.01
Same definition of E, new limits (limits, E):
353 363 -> 1.30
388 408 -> 2.39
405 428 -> 1.60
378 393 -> 1.06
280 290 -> 1.28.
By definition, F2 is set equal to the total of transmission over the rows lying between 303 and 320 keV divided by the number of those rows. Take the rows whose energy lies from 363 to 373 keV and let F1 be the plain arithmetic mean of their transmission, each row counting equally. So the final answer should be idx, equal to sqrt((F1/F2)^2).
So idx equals 0.90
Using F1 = 50.4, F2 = 56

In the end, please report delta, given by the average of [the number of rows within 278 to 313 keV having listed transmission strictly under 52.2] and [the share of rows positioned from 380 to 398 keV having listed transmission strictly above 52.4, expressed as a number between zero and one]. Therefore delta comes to 2.5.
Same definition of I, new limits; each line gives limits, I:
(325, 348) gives 326.5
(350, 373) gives 351.5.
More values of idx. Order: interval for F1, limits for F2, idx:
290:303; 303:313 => 1.00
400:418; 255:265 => 1.01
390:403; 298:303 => 0.91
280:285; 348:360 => 0.97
